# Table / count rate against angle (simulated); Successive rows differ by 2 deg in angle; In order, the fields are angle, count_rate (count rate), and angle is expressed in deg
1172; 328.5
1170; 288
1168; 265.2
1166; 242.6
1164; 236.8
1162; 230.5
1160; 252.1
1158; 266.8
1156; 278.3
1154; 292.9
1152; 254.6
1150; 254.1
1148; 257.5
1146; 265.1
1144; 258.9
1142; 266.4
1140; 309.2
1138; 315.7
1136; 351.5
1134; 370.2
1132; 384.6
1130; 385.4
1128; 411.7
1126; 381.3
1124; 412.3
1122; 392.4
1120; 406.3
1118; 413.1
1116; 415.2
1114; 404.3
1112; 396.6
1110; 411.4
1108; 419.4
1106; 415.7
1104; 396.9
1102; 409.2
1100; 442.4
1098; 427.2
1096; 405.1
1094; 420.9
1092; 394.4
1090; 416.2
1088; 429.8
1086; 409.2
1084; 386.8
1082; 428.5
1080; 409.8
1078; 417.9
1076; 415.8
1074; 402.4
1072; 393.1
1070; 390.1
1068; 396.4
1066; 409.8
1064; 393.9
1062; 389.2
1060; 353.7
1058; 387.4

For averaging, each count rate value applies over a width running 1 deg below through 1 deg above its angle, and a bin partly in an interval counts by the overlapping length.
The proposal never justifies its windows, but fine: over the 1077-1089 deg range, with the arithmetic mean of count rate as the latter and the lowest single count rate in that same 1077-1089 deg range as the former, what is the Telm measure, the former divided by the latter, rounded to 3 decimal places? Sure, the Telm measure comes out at 0.935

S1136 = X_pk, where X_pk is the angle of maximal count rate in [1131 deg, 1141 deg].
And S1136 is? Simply 1132 deg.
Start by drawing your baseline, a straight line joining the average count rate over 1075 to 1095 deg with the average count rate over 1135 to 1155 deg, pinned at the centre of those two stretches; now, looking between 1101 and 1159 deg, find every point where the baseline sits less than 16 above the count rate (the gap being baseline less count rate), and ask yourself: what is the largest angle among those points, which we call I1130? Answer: 1158 deg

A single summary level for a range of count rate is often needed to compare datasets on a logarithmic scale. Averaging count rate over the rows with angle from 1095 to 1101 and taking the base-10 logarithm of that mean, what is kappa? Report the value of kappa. 2.628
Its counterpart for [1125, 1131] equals 2.594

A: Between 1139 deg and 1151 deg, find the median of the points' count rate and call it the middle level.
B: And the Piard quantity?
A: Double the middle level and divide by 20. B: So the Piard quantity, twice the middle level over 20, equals 26.2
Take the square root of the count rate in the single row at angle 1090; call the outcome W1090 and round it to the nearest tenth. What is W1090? 20.4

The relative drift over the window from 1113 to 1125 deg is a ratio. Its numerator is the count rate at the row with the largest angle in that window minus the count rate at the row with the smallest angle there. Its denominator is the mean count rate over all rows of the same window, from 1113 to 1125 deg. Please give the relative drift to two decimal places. 0.02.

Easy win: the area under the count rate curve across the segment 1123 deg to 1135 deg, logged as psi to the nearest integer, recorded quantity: 4691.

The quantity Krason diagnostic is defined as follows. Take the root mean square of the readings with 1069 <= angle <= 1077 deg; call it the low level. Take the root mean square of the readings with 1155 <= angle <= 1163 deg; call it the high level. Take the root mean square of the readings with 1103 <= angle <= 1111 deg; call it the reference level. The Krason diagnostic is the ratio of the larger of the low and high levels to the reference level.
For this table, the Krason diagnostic 0.97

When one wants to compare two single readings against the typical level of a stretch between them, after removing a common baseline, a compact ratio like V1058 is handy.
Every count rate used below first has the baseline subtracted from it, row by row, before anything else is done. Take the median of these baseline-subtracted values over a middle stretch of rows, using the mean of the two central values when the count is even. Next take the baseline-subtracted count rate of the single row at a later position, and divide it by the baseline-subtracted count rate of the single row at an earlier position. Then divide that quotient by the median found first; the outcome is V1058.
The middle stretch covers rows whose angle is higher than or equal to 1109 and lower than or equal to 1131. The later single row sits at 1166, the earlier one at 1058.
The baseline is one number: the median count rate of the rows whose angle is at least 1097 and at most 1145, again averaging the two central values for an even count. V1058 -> 2.1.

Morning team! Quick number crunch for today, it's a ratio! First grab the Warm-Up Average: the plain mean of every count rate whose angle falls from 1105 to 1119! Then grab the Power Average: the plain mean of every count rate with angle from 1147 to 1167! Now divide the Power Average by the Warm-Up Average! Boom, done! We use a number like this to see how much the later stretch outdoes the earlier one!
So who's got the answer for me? 0.62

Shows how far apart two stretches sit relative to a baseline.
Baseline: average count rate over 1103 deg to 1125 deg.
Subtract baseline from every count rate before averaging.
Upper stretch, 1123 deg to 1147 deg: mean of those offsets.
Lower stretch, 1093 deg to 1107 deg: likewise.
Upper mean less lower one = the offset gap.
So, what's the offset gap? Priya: -74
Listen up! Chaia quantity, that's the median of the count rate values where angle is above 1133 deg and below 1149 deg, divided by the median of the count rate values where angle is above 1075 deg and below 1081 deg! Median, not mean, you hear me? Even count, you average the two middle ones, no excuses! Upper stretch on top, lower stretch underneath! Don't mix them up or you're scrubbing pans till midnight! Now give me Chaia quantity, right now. 0.69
